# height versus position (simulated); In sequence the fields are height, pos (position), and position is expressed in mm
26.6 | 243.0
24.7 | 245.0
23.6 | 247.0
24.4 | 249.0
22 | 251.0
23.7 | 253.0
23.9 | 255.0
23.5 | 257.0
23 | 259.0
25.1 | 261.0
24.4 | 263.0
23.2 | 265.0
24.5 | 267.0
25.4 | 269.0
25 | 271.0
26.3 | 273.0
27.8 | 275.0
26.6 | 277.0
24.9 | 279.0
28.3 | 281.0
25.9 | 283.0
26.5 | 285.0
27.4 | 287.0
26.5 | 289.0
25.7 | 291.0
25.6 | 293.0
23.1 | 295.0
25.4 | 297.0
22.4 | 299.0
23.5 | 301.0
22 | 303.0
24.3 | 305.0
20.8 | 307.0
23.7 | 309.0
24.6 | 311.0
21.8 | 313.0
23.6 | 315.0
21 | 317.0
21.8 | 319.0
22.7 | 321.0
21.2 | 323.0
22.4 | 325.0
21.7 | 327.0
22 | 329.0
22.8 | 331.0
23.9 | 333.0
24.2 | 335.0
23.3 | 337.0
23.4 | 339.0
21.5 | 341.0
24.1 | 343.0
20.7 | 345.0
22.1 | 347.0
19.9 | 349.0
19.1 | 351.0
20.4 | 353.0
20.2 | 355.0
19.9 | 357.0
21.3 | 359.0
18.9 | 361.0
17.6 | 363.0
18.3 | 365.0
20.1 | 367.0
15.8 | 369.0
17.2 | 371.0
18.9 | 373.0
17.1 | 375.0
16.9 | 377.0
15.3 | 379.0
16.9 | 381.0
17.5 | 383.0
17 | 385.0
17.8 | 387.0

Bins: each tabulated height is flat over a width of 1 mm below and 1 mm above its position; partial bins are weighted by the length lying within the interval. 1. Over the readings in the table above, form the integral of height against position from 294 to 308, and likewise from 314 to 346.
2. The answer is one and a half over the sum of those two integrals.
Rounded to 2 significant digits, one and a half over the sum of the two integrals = 0.0014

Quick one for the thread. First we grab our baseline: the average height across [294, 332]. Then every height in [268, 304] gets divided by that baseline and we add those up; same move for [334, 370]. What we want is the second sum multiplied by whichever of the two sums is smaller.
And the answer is 267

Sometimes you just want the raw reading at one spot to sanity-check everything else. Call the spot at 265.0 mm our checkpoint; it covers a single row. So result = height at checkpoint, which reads 23.2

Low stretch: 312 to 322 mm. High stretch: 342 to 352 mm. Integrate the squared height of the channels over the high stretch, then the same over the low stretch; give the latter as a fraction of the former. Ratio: 1.1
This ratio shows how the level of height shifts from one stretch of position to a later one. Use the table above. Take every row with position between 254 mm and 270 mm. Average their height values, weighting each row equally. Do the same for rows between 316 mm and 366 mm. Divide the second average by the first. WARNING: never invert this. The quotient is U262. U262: 0.886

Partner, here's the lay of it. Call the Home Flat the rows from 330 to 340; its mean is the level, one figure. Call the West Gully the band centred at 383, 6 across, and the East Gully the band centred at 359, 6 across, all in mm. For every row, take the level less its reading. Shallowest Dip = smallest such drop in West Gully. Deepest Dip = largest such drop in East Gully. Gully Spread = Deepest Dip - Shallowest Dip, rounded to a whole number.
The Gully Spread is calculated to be -1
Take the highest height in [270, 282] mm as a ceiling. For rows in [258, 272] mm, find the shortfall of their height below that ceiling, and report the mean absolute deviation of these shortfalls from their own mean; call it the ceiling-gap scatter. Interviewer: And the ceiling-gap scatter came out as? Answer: 0.73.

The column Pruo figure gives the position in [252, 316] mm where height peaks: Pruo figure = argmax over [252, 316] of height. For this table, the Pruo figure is 281.0 mm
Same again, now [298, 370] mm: 311.0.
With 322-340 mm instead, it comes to 335.0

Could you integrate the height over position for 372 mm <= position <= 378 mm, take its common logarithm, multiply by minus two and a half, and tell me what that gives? -5.1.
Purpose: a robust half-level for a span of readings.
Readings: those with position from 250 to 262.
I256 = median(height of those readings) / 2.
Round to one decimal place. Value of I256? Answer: 11.8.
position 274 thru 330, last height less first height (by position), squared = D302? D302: 33.6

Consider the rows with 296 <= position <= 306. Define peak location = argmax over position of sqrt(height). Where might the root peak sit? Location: 297.0 mm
